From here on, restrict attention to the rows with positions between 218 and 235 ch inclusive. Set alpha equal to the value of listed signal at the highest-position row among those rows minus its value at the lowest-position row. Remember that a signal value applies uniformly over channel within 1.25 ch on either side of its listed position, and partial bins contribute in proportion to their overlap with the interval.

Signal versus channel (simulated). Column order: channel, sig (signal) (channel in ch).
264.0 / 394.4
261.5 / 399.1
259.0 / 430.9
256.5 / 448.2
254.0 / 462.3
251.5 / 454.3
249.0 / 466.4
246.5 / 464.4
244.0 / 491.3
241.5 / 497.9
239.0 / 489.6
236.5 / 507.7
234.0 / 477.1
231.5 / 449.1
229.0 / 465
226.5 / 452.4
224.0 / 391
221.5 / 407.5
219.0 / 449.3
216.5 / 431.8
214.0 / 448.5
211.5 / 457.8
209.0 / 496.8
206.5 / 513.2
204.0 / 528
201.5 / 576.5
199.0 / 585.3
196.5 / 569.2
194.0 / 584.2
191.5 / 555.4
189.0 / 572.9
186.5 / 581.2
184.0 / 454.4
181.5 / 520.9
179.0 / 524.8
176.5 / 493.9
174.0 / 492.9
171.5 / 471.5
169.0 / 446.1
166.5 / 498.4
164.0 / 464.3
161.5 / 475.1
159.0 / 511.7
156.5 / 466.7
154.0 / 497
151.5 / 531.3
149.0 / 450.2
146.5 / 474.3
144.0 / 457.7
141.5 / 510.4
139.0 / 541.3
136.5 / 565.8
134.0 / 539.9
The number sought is 28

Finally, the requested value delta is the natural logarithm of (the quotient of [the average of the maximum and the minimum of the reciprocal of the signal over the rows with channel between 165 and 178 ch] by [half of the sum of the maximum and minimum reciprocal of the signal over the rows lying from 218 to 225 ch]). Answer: -0.12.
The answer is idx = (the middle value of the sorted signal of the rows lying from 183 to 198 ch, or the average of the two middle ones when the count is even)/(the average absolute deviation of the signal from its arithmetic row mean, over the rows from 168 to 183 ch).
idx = 26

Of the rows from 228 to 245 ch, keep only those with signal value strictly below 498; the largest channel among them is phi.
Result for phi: 244.0 ch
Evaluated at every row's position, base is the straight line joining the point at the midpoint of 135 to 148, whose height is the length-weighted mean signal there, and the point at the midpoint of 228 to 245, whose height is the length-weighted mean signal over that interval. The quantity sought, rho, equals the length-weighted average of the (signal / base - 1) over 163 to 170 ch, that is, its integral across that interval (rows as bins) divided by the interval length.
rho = -0.063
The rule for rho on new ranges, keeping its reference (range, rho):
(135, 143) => 0.052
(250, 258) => -0.049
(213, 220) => -0.093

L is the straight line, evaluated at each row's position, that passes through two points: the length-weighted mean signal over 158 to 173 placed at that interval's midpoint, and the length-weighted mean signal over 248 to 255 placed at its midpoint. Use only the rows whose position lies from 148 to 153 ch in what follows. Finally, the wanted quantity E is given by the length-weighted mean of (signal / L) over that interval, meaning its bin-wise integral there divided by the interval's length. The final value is 1.03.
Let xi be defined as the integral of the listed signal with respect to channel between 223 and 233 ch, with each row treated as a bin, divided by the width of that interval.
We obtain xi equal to 442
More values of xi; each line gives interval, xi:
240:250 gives 481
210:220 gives 448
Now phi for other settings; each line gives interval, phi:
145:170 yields 169.0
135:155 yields 154.0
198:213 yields 211.5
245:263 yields 261.5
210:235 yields 234.0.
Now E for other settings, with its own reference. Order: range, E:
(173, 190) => 1.10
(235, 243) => 1.07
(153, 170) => 1.00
